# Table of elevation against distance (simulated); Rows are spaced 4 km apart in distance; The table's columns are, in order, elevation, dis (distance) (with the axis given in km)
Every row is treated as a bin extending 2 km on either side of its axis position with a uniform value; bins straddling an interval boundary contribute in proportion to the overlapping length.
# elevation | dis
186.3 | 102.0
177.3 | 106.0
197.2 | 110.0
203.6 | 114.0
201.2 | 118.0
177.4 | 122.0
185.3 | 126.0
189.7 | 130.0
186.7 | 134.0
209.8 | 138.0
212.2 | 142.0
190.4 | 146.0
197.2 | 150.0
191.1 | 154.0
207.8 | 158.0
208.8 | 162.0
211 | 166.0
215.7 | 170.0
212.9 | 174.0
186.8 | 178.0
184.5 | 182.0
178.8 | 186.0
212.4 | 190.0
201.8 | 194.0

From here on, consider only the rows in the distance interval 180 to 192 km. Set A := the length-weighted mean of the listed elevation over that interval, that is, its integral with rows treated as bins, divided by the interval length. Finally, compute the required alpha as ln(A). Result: 5.26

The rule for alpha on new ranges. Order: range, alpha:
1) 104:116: 5.26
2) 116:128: 5.24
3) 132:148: 5.30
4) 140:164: 5.30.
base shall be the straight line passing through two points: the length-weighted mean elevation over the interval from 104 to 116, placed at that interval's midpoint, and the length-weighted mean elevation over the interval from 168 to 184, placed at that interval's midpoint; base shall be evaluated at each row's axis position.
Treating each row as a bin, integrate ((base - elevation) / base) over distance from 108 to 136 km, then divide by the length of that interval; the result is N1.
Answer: 0.01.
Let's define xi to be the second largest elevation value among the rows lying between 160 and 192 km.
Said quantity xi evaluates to 212.9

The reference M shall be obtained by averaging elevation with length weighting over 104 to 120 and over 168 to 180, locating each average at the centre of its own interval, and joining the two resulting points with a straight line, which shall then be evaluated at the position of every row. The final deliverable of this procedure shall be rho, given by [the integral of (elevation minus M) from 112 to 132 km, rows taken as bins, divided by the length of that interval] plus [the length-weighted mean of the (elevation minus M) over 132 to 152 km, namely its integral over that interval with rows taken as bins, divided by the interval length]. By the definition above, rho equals -6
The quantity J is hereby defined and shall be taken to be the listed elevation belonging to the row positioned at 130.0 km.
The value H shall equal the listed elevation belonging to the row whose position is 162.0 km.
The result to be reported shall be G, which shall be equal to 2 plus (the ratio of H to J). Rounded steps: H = 208.8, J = 189.7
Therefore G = 3.10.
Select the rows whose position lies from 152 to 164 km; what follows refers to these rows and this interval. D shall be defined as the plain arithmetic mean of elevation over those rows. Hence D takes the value 203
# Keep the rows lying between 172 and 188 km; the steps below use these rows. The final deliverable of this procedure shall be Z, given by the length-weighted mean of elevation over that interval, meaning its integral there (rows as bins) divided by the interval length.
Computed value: 191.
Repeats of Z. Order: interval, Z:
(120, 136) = 185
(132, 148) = 200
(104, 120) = 195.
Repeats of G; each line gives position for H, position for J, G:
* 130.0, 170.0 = 2.88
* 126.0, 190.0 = 2.87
